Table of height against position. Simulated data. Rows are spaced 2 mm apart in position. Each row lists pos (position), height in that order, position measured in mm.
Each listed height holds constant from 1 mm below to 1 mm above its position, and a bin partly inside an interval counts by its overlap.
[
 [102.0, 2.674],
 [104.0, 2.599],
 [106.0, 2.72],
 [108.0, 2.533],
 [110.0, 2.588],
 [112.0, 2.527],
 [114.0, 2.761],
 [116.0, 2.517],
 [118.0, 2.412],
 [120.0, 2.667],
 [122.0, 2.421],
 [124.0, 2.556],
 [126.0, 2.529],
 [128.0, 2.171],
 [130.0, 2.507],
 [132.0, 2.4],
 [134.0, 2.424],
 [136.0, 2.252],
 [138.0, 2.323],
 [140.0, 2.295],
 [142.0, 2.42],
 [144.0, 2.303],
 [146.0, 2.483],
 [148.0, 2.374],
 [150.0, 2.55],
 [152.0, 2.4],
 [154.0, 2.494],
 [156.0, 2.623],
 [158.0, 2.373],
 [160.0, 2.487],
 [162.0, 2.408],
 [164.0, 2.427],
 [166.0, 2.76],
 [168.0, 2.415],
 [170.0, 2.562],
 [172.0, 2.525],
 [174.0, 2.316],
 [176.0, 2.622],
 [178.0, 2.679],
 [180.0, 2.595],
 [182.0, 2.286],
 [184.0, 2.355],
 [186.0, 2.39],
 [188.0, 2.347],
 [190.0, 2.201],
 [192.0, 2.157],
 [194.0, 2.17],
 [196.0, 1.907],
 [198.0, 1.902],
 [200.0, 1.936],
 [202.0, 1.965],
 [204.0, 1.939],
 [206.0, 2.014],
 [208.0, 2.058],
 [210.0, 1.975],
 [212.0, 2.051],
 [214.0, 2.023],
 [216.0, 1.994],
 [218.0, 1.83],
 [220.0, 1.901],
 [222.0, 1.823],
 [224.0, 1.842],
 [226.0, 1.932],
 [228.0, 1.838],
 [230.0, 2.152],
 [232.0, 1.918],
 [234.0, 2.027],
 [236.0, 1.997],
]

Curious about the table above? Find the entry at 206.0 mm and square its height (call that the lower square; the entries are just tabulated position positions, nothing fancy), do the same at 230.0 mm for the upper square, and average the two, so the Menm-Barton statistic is 4.3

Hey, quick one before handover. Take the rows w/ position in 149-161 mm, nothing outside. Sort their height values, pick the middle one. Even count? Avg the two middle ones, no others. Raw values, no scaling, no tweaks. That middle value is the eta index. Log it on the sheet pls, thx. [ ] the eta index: 2.49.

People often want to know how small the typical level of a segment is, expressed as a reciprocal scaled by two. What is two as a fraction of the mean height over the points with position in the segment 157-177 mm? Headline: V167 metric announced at 0.80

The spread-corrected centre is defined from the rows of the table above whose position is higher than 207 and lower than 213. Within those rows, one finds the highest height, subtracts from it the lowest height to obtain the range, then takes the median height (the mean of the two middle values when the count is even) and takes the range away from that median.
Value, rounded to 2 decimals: 1.97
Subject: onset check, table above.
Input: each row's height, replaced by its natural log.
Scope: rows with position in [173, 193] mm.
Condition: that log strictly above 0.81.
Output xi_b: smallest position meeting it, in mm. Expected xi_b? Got 174.0 mm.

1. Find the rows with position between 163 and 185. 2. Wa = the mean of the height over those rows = 2.50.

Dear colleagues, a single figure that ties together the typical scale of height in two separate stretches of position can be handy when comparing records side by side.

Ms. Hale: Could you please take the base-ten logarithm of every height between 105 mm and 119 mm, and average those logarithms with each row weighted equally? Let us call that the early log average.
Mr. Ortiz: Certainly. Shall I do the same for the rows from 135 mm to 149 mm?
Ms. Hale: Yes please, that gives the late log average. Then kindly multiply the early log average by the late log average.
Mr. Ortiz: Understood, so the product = 0.152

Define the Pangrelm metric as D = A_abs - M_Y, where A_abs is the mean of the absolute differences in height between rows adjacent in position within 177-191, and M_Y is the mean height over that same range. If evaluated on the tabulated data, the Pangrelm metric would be -2.29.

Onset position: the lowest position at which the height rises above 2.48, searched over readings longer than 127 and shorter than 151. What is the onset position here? 130.0 mm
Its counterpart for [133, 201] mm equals 146.0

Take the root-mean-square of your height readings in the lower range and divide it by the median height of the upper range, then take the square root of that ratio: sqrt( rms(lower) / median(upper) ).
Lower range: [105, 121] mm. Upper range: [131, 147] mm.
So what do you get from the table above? 1.05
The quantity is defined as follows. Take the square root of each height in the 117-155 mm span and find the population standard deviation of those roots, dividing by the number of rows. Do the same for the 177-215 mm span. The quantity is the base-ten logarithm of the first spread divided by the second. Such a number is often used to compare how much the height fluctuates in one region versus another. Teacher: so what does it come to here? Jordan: -0.30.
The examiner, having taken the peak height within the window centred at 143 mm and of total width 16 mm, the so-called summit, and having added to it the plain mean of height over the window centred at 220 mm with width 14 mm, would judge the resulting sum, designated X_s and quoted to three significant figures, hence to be 4.46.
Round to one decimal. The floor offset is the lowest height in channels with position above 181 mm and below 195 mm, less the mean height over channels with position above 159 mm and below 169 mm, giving -0.3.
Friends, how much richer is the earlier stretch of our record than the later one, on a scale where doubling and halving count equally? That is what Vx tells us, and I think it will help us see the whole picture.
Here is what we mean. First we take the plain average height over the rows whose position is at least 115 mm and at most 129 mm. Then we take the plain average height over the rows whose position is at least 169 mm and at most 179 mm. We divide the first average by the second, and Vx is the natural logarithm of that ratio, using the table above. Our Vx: -0.03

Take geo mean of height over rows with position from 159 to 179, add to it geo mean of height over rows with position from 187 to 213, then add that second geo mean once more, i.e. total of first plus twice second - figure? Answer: 6.6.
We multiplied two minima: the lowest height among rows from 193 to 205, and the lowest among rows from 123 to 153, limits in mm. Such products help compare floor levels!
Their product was 4.13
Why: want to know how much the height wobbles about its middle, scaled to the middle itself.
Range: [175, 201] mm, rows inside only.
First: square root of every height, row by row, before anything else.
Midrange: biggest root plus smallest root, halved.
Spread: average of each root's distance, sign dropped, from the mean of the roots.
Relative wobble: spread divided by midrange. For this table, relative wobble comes 0.046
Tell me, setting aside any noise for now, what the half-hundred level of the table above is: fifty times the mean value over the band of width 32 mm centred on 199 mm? 104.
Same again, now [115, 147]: 121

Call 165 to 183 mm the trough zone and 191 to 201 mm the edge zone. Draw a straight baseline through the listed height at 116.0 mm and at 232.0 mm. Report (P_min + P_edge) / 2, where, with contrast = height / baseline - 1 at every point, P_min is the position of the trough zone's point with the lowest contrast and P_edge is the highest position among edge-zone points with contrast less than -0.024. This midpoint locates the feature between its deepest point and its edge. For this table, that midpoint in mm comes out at 187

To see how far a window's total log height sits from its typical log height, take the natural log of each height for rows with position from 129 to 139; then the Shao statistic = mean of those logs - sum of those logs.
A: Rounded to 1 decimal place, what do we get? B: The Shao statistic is -3.5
